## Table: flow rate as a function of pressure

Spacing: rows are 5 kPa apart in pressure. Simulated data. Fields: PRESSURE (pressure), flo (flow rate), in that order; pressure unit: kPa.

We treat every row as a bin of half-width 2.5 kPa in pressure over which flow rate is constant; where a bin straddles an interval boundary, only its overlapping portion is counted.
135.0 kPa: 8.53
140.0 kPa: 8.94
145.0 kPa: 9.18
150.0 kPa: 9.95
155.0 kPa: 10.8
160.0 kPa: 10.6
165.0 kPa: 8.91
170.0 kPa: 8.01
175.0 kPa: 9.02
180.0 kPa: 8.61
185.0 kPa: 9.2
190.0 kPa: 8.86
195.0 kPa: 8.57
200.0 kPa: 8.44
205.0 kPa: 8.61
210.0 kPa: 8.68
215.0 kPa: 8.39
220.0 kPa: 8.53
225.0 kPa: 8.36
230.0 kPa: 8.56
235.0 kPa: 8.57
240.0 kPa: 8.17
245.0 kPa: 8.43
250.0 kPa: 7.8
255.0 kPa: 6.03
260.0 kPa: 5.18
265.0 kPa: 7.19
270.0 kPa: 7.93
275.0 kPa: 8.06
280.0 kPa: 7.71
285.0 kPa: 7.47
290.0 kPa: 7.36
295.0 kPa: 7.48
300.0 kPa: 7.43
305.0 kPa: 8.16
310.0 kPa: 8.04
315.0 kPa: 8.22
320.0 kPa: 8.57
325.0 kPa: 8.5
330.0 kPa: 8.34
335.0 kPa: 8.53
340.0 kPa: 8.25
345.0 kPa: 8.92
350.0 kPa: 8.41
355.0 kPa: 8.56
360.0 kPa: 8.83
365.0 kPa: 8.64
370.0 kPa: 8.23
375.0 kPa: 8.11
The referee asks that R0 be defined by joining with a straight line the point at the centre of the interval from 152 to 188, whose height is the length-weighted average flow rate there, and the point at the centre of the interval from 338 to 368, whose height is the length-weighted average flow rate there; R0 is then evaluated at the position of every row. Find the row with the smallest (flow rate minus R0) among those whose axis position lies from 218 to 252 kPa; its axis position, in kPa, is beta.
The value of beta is 250.0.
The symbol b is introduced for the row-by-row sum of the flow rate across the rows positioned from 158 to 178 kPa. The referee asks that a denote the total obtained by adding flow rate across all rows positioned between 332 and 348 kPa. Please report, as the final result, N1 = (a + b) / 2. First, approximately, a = 26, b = 37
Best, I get 31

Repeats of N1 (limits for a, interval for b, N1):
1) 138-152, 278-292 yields 25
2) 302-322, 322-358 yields 46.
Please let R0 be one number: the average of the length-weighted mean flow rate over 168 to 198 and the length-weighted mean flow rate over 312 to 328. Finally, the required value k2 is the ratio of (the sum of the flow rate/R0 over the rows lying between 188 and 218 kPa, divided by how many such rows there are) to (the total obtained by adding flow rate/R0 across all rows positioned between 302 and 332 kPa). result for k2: 0.172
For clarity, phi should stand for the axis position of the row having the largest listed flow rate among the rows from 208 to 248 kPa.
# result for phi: 210.0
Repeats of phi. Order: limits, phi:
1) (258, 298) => 275.0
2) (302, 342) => 320.0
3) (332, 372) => 345.0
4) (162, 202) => 185.0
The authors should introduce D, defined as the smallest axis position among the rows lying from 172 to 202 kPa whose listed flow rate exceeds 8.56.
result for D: 175.0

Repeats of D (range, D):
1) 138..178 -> 140.0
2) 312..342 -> 320.0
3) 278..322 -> 320.0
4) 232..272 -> 235.0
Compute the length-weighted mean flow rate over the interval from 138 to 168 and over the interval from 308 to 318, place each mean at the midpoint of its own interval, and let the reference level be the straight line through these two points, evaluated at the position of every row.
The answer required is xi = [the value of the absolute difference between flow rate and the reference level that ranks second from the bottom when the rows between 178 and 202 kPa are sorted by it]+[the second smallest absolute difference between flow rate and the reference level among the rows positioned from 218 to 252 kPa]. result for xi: 0.88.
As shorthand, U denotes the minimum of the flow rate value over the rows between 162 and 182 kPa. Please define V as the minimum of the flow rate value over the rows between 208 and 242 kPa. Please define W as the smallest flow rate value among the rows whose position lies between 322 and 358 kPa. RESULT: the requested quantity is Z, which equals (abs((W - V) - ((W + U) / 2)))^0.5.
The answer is 2.84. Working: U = 8.01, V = 8.17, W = 8.25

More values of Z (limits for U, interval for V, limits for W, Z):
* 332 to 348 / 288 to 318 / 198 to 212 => 2.70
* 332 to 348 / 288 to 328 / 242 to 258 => 2.91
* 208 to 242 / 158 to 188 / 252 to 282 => 3.08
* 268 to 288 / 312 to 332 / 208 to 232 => 2.79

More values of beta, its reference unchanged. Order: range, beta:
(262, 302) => 265.0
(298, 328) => 300.0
